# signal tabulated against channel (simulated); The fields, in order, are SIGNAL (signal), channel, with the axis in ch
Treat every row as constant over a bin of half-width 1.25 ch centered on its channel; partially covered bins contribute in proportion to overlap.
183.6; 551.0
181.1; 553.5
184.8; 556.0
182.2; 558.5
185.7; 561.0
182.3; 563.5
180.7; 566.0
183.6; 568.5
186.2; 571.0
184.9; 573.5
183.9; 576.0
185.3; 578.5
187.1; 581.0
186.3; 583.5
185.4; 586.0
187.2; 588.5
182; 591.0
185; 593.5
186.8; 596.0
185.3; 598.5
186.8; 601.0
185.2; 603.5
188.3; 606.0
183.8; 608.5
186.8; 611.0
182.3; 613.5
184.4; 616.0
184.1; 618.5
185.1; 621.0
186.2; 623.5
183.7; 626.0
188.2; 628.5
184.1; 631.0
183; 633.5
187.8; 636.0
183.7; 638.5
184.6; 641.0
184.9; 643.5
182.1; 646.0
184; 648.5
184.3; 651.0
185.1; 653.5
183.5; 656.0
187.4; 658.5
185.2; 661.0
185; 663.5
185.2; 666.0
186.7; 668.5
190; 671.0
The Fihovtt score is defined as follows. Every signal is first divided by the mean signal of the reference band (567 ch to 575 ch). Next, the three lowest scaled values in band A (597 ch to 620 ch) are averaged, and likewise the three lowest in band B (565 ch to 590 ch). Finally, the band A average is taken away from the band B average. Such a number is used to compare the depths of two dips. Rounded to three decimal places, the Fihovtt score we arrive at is -0.004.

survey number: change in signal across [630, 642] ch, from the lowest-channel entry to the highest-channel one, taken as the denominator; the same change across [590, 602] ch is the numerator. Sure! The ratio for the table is 9.6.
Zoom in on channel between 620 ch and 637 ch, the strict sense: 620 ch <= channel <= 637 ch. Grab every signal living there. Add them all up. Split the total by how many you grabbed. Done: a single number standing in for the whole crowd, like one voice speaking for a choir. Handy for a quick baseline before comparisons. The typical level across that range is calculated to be 185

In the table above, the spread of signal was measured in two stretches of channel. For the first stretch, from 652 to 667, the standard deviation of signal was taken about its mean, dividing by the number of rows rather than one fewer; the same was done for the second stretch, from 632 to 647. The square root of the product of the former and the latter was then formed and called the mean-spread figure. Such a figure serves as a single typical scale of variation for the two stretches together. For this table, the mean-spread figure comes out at 1.43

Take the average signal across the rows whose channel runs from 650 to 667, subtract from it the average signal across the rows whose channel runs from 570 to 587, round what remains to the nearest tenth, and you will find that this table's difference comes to -0.5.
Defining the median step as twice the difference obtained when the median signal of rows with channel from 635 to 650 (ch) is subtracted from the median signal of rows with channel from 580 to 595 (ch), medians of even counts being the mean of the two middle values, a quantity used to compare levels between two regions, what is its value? 3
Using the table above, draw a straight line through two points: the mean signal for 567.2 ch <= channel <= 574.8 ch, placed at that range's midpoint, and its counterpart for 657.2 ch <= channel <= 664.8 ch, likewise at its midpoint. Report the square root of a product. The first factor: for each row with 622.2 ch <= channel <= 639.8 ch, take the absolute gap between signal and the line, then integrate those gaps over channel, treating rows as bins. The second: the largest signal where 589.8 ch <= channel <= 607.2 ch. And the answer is 79.3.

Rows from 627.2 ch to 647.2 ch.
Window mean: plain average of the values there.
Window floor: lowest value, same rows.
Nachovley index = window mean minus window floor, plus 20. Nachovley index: 22.7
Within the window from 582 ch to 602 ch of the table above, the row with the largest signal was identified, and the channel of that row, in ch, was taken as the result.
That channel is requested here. 588.5 ch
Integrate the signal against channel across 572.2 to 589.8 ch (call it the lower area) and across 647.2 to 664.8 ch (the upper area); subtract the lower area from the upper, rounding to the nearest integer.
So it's -14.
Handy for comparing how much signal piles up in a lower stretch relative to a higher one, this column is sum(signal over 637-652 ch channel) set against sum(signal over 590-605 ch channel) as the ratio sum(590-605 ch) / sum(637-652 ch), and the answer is 1.01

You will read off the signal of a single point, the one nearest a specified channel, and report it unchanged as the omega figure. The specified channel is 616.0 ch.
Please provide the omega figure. 184.4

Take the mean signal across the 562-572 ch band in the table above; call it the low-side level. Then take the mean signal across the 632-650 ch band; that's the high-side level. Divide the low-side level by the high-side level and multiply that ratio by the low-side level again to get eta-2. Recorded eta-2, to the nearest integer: 182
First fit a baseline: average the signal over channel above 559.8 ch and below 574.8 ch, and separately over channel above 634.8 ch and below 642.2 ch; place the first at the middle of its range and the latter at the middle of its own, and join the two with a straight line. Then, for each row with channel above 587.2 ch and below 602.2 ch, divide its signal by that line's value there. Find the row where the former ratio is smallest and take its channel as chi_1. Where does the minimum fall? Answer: 591.0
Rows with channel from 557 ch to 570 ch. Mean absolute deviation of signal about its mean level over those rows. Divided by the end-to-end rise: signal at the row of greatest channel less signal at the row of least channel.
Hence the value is 1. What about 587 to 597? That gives -4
